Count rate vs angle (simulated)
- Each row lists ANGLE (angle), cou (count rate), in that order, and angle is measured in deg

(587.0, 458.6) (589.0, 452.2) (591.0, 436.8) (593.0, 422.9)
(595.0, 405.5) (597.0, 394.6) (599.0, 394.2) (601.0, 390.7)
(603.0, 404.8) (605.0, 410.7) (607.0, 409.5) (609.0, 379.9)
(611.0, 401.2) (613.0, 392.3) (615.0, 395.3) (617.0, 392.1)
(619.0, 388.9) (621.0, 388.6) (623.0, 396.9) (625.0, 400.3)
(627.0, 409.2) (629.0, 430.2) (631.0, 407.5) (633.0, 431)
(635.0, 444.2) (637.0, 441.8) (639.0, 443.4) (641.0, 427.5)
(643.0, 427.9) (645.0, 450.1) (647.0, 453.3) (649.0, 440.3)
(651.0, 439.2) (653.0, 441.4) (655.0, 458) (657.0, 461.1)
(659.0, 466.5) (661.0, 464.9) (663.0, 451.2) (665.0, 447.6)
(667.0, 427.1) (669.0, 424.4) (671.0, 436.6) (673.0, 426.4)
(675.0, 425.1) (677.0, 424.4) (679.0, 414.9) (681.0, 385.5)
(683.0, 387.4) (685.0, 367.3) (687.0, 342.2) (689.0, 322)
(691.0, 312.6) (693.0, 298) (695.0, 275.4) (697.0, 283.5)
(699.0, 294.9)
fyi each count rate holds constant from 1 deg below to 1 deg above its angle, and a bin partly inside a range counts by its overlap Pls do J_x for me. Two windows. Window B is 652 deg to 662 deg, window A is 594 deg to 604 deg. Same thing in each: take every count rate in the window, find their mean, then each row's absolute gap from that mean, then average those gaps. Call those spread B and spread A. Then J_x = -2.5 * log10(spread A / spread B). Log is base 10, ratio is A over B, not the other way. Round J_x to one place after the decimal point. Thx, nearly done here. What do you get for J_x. 0.2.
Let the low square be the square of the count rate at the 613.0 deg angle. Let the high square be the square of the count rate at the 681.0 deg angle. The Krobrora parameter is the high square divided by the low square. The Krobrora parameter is 0.97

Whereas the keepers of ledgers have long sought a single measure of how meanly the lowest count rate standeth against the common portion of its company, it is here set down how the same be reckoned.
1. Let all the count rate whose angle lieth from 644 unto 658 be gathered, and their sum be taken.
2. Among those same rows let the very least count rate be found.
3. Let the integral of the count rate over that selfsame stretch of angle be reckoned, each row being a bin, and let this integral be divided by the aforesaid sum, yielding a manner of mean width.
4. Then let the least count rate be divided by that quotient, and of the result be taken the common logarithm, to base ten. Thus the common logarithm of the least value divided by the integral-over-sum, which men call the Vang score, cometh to 2.34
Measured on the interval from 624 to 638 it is 2.30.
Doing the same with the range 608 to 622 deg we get 2.28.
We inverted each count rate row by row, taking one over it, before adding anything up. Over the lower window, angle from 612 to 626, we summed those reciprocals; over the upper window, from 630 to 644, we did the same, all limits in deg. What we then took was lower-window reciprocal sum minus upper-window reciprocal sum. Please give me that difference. 0.0016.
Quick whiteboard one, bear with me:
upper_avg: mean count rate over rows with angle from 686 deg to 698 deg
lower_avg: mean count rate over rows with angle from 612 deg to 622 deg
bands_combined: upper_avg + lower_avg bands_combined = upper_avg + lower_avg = 697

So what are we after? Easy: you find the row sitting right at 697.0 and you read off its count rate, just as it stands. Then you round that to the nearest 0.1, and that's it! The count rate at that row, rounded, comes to 283.5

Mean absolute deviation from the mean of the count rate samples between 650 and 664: 9.2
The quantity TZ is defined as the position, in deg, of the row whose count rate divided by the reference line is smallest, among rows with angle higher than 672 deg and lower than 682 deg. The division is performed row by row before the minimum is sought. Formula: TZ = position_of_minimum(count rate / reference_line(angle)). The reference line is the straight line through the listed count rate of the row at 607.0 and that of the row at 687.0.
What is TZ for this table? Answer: 681.0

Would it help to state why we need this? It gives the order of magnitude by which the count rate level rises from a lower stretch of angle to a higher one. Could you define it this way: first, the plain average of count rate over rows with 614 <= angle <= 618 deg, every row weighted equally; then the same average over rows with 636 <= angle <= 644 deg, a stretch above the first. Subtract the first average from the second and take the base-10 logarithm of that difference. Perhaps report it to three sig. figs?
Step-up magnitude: 1.62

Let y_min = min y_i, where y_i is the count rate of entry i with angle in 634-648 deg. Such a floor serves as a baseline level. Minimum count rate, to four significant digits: 427.5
